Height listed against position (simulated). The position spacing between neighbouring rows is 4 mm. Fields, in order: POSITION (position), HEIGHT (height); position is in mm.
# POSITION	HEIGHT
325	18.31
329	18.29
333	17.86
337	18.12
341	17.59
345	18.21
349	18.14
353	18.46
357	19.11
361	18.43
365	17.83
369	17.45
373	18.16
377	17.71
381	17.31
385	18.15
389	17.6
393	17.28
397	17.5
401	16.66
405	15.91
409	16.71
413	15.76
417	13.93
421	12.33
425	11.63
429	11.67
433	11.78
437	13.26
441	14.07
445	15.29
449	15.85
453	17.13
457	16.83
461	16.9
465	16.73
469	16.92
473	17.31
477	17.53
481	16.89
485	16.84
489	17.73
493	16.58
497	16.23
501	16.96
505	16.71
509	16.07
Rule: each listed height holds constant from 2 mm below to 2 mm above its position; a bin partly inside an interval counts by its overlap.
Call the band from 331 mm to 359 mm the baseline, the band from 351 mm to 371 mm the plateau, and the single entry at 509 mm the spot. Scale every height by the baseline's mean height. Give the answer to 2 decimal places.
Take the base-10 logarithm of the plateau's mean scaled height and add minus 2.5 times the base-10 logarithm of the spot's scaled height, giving 0.14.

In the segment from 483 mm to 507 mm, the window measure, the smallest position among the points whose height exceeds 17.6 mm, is 489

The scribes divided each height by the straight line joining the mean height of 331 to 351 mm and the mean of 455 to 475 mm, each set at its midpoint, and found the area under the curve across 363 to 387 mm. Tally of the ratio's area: 24.1 mm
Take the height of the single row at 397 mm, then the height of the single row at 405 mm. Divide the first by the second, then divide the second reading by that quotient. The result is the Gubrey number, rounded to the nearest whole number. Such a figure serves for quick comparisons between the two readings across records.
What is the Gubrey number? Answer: 14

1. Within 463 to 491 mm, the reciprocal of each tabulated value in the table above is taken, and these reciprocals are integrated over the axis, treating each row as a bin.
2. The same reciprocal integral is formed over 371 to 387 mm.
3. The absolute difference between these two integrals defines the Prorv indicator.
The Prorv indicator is 0.7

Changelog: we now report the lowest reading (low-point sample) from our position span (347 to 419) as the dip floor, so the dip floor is 13.93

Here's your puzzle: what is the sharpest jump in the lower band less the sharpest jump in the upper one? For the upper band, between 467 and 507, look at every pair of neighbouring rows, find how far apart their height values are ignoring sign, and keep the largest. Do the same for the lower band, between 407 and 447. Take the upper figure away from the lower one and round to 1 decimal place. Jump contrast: 0.7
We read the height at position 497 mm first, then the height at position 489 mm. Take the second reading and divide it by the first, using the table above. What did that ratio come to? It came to 1.09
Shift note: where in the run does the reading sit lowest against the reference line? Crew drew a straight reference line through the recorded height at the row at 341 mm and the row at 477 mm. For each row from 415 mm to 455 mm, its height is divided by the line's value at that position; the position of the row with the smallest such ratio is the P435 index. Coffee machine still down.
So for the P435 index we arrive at 425 mm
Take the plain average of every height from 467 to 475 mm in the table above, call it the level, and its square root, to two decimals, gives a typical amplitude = 4.14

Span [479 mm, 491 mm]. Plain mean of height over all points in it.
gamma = 17.2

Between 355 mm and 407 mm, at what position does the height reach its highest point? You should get 357 mm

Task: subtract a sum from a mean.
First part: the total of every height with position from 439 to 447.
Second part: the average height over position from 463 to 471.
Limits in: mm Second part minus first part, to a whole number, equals -13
